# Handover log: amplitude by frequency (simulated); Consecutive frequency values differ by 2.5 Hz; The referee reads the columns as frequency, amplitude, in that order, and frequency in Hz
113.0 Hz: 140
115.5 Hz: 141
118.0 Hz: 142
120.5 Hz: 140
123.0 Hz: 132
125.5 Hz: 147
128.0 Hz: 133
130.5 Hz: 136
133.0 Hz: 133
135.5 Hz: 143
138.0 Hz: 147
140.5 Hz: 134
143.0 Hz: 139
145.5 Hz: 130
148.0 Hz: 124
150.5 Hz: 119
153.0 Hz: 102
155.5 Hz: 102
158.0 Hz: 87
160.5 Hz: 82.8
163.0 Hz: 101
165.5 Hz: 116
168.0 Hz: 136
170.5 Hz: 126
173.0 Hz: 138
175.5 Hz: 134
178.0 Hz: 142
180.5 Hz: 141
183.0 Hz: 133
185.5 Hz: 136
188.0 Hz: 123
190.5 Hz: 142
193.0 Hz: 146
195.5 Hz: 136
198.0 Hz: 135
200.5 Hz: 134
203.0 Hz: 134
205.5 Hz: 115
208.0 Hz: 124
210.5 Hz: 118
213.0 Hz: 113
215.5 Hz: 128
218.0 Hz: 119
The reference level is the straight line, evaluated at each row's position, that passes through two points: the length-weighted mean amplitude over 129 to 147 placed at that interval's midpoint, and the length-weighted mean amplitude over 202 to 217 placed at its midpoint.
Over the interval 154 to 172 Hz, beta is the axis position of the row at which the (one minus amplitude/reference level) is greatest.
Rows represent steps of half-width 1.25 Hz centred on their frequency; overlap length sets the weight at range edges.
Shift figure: 160.5 Hz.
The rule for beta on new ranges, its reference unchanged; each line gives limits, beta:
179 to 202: 188.0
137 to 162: 160.5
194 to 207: 205.5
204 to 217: 213.0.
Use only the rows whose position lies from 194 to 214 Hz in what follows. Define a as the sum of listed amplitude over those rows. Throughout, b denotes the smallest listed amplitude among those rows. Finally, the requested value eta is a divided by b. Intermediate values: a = 1009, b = 113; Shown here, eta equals 8.9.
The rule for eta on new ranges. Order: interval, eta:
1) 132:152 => 9.0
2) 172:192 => 8.9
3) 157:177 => 11.1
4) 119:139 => 8.4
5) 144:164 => 10.2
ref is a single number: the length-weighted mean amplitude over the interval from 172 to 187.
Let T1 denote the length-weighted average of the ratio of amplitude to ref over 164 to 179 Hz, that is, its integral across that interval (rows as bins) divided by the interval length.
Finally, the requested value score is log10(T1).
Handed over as -0.019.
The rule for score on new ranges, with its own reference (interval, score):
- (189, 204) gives 0.002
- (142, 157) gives -0.063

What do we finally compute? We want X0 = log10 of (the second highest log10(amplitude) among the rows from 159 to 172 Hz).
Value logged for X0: 0.322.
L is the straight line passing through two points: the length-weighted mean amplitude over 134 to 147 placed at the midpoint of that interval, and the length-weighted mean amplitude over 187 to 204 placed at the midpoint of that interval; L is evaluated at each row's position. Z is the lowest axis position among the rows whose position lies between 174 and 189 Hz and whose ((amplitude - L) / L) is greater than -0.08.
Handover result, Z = 175.5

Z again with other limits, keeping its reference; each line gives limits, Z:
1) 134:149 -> 135.5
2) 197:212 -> 198.0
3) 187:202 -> 190.5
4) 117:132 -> 118.0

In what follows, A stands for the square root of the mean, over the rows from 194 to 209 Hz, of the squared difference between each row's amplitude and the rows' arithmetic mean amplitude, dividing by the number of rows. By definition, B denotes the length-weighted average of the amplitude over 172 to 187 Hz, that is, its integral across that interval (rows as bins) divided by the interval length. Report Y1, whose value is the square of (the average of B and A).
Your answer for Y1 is 5239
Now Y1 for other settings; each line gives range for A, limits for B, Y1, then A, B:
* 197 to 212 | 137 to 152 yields 4867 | 8.1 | 131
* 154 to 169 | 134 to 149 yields 5945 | 17.9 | 136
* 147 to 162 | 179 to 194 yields 5764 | 15.1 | 137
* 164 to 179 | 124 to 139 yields 5493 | 8.6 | 140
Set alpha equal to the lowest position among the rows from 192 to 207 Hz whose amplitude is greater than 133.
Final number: 193.0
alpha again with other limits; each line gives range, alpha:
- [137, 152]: 138.0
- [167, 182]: 168.0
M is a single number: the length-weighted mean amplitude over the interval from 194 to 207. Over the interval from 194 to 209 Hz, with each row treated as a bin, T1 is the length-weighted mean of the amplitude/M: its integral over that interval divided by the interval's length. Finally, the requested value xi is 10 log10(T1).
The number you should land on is -0.03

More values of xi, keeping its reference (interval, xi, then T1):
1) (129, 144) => 0.25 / 1.06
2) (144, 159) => -0.70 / 0.85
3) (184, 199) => 0.17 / 1.04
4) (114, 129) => 0.27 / 1.06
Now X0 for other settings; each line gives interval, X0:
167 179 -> 0.330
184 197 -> 0.333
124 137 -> 0.334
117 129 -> 0.333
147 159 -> 0.317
